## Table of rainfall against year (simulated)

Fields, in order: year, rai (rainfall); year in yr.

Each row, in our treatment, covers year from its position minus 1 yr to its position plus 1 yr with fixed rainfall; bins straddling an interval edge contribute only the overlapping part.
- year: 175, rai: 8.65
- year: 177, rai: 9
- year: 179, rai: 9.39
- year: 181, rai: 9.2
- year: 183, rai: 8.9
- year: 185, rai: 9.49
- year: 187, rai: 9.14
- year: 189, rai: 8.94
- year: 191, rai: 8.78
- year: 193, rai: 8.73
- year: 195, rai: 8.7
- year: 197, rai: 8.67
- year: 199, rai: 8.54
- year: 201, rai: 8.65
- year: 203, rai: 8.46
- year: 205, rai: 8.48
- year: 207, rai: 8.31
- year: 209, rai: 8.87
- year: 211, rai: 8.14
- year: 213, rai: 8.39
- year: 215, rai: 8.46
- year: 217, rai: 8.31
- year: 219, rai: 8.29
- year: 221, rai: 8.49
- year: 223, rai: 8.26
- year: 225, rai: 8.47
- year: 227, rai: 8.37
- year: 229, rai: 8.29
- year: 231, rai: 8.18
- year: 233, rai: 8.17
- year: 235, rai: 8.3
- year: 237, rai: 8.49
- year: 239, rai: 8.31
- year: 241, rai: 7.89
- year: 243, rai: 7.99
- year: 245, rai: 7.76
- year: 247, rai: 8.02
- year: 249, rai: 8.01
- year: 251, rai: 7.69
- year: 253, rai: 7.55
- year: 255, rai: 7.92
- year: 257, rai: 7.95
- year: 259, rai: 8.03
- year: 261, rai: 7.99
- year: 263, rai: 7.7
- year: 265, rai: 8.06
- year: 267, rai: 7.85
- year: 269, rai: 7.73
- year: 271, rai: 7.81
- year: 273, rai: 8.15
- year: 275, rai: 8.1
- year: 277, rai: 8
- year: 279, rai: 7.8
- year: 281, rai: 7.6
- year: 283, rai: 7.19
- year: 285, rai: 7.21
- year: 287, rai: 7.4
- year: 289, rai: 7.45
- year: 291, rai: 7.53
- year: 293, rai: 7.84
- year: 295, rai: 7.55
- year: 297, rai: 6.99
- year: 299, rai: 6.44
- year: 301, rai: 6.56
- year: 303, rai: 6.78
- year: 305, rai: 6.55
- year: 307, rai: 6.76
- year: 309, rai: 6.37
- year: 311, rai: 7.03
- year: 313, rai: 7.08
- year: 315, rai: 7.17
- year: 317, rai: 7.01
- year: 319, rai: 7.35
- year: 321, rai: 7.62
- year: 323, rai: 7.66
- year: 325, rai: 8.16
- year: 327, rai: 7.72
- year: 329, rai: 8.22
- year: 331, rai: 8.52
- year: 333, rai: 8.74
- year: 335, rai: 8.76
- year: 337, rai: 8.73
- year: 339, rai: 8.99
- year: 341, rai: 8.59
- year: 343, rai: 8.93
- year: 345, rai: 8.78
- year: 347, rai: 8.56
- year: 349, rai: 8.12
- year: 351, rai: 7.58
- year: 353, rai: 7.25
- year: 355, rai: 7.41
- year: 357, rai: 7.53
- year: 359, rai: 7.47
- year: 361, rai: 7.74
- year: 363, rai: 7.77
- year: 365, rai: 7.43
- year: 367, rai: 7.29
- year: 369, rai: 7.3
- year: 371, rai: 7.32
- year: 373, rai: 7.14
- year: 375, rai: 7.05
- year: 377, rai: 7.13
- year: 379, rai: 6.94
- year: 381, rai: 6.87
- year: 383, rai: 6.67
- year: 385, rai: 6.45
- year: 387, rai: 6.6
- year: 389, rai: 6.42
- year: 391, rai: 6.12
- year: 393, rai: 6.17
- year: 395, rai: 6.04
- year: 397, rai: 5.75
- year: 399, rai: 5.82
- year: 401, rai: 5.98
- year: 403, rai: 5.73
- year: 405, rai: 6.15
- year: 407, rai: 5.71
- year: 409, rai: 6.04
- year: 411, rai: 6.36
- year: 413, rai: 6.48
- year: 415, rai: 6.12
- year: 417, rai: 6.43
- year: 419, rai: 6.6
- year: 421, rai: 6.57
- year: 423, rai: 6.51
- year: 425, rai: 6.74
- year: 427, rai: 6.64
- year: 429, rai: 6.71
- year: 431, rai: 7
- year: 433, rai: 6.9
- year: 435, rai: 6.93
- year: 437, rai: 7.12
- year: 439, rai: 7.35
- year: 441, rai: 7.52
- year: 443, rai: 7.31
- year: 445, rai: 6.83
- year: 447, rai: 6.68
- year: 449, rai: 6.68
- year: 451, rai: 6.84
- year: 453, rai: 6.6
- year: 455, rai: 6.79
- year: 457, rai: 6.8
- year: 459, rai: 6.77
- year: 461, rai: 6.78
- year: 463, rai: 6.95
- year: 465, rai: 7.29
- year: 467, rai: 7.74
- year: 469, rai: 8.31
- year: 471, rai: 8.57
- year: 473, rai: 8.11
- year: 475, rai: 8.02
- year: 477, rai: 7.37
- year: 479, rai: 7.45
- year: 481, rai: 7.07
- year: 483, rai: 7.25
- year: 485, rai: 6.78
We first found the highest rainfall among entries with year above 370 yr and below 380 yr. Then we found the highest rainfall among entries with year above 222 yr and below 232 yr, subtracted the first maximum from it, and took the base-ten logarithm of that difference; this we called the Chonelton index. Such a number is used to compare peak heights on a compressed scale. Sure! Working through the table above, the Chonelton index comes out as 0.1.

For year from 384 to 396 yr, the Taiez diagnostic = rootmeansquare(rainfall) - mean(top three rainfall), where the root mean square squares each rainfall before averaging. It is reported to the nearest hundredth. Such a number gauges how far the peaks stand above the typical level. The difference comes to -0.19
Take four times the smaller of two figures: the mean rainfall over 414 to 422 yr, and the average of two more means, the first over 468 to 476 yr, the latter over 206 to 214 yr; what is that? 25.7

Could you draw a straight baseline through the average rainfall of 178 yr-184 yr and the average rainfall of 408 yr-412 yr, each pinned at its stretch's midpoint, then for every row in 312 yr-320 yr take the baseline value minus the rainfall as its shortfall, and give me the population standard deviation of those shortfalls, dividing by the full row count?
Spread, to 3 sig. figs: 0.146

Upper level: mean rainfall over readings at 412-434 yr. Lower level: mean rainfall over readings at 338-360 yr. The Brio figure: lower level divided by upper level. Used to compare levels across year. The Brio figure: 1.23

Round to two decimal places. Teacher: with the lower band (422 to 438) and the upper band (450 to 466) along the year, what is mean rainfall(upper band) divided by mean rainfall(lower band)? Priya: 1.00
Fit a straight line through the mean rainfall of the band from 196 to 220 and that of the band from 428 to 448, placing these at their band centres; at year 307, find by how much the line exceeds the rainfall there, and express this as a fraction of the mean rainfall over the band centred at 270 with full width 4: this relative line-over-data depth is 0.140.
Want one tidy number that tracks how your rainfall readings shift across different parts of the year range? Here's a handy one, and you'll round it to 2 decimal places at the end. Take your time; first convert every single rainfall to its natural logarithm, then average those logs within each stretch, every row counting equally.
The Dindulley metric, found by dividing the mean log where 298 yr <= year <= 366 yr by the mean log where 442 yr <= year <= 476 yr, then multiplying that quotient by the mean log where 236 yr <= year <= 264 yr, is 2.13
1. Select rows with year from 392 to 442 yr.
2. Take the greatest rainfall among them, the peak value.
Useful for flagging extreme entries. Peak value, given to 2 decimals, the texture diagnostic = 7.52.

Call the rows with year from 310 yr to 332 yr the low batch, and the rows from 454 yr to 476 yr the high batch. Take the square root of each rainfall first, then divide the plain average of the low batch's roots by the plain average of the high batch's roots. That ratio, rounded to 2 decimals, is 1.01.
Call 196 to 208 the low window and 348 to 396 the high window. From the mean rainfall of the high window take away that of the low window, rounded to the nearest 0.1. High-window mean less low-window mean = -1.4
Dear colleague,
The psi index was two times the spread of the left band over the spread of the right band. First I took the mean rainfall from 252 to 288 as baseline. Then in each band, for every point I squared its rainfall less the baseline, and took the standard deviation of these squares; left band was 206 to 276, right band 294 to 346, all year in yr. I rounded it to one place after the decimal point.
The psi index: 0.8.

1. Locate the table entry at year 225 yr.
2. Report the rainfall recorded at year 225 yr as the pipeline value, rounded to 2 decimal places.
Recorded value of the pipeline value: 8.47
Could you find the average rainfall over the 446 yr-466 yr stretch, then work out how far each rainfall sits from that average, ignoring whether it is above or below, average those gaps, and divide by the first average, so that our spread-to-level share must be 0.018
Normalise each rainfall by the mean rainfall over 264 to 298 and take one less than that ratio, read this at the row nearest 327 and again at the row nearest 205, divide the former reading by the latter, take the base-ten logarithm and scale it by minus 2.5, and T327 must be 2.9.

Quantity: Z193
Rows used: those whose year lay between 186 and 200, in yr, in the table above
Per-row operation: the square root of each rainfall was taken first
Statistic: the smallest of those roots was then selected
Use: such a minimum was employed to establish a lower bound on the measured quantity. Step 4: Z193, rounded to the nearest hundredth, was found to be 2.92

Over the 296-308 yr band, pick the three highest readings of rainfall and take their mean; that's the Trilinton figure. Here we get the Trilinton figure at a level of 6.84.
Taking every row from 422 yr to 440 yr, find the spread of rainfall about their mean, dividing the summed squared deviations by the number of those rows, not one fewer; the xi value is 0.24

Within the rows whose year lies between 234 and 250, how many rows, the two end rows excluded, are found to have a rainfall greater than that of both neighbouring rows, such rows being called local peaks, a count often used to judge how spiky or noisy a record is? 3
